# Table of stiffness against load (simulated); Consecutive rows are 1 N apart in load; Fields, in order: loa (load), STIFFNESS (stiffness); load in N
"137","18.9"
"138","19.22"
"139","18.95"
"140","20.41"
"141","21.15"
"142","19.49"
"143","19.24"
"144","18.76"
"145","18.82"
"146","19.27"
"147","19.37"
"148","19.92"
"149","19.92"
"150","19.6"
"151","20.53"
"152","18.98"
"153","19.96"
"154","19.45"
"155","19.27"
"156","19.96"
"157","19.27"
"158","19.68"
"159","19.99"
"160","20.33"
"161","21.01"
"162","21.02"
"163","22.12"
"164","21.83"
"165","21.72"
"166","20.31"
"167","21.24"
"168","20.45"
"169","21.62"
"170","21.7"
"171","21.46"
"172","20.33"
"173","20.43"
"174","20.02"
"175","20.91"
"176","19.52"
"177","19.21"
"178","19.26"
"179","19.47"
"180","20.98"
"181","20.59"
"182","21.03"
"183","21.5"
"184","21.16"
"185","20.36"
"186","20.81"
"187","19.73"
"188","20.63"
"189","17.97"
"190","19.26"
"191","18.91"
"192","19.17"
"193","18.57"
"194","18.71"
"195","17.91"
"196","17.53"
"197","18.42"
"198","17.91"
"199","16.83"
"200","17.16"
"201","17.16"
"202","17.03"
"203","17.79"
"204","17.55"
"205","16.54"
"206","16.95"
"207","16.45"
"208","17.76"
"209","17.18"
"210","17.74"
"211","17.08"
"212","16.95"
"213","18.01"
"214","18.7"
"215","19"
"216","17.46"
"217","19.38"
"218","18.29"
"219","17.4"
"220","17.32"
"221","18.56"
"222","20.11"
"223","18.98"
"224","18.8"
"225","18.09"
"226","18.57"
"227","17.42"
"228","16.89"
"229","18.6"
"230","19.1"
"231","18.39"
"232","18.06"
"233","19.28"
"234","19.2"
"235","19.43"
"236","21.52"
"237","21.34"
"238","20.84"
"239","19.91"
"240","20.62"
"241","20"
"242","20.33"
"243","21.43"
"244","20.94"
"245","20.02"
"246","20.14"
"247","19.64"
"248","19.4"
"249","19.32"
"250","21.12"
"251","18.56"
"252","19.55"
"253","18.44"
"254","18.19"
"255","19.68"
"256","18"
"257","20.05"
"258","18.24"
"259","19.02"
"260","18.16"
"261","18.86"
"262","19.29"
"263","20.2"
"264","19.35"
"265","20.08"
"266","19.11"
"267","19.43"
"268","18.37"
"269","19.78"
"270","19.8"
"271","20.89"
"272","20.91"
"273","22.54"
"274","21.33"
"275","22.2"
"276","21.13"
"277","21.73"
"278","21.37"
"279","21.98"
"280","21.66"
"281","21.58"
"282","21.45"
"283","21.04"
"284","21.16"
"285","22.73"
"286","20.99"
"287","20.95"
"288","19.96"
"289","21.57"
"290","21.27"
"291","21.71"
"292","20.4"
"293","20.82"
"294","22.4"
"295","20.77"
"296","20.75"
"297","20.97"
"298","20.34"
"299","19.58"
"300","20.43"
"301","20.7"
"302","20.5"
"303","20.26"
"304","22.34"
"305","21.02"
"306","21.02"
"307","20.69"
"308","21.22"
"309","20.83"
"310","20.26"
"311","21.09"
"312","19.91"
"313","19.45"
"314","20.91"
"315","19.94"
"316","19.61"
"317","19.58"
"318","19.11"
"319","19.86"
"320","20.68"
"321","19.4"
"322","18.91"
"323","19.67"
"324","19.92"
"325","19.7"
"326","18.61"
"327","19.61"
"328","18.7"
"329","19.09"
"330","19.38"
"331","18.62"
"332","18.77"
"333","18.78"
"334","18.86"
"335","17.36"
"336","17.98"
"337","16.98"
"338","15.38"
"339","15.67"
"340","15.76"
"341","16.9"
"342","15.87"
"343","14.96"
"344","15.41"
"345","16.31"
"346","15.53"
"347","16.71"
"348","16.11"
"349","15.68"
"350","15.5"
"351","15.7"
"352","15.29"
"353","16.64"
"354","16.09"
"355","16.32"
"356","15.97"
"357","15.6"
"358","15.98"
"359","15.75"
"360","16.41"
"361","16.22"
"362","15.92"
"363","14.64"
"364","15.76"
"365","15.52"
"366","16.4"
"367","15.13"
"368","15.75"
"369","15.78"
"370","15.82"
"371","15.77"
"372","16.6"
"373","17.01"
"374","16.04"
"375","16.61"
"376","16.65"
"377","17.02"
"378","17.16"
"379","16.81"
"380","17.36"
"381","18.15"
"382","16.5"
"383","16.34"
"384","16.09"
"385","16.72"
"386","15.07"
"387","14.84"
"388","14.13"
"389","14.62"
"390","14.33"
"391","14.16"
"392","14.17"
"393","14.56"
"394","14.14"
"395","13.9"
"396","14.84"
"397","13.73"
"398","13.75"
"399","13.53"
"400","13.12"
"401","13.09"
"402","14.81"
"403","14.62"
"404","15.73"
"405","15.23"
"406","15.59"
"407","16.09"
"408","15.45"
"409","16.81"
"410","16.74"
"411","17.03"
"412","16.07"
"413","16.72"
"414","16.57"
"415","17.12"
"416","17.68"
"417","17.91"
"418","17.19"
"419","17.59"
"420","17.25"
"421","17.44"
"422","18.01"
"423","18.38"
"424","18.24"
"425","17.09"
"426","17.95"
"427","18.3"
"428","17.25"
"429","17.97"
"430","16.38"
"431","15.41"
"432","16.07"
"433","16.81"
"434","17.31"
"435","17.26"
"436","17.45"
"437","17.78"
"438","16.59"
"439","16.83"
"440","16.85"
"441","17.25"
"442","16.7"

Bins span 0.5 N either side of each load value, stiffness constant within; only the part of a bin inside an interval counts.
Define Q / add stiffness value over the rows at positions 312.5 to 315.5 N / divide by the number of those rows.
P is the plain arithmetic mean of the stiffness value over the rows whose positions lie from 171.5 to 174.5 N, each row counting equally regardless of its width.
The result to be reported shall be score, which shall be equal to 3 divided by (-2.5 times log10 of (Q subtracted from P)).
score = 2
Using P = 20.3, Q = 20.1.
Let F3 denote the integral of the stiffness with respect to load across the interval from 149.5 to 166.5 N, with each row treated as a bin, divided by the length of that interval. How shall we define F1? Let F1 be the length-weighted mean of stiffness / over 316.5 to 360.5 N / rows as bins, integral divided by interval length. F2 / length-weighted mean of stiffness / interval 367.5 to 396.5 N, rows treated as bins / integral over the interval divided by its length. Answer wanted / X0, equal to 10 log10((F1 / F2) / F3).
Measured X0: -12.6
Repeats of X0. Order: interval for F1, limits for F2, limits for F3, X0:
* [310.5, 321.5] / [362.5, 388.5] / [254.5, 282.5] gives -12.1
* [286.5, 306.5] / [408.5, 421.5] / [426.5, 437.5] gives -11.5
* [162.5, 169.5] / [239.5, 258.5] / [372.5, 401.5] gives -11.5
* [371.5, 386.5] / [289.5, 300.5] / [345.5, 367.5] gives -13.0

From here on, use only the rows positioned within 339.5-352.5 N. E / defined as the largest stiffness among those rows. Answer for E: 16.9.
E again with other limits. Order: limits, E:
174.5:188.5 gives 21.5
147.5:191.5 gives 22.12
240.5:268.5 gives 21.43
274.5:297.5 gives 22.73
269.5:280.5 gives 22.54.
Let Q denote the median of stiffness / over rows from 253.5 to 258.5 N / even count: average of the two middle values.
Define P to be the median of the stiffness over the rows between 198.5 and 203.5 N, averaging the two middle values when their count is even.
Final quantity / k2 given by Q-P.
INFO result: 1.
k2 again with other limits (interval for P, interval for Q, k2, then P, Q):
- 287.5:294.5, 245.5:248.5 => -2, 21.3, 20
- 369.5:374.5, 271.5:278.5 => 5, 16.0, 21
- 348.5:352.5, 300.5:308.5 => 5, 15.6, 21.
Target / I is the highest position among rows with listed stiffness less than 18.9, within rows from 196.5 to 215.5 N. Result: 214 N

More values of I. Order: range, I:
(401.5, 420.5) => 420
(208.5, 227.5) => 227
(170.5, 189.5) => 189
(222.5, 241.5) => 232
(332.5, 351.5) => 351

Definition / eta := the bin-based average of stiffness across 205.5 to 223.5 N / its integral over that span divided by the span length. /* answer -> 18.0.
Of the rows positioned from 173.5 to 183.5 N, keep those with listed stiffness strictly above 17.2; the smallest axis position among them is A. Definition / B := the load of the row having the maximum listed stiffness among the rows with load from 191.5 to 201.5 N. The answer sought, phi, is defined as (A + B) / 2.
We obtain 183.0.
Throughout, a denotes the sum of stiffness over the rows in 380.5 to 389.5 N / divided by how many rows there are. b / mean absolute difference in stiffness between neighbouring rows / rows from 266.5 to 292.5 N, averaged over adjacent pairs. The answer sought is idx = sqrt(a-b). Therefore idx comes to 3.88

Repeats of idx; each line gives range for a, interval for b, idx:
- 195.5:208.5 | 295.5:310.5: 4.09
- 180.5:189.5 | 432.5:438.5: 4.47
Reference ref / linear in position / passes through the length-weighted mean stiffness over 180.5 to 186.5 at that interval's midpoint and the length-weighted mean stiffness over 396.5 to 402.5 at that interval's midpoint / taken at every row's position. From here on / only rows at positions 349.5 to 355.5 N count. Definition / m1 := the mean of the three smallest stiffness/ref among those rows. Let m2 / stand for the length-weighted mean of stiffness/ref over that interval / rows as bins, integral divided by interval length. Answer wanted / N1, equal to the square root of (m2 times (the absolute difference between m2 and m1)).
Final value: 0.18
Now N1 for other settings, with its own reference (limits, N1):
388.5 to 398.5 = 0.15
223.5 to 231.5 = 0.20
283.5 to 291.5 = 0.22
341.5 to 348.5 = 0.19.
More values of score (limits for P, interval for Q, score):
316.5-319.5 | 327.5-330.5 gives 4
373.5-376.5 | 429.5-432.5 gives 4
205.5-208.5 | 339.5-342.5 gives 21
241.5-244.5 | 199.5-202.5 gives -2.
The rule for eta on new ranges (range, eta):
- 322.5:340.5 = 18.3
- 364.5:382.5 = 16.4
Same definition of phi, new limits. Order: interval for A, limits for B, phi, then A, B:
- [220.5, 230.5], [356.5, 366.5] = 290.5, 221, 360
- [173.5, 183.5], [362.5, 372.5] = 273.0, 174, 372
